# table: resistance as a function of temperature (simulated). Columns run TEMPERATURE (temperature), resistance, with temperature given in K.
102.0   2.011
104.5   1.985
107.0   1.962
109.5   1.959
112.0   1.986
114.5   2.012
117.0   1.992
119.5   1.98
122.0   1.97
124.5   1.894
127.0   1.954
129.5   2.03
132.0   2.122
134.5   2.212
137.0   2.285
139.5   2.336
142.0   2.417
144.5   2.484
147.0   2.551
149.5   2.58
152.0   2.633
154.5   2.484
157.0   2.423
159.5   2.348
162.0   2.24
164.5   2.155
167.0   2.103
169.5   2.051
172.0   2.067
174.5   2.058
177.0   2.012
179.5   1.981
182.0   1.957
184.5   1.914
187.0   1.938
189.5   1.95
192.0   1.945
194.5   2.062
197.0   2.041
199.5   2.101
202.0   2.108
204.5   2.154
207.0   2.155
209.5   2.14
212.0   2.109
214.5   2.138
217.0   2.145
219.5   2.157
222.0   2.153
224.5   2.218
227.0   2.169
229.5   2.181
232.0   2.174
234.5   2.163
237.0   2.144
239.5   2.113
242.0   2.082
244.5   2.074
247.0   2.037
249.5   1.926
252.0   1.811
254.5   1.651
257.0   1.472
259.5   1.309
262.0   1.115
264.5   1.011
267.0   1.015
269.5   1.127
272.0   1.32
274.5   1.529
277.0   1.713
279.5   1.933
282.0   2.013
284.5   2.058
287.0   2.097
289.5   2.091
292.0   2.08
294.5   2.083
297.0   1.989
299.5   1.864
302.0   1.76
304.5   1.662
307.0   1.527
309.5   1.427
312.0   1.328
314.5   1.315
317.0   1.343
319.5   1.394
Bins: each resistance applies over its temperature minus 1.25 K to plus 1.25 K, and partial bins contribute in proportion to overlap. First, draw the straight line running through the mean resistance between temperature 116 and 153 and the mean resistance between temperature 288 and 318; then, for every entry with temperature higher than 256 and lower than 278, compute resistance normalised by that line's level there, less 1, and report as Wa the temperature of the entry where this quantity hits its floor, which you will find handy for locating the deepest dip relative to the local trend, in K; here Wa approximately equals 264.5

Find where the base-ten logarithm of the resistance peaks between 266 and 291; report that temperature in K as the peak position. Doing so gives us 287.0 K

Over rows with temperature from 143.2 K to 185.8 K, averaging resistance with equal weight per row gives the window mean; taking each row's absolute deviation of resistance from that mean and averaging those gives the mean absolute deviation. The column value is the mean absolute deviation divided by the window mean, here 0.10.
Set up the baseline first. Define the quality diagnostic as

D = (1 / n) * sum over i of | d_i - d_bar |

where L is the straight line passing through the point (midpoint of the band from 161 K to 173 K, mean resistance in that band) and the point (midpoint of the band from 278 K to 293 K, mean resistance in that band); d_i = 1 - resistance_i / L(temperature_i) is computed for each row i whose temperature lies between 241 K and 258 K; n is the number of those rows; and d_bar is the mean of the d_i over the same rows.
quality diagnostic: 0.090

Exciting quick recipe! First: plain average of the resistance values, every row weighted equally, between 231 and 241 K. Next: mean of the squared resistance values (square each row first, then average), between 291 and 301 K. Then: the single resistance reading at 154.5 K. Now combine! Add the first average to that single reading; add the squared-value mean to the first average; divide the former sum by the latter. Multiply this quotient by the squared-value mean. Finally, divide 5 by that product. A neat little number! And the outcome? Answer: 1.66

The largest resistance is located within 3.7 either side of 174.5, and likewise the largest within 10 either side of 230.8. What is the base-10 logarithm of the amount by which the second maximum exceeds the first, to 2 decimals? -0.82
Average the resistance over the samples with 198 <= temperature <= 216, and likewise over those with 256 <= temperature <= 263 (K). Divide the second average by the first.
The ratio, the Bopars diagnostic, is 0.61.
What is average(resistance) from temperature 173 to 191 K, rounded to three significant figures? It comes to 1.97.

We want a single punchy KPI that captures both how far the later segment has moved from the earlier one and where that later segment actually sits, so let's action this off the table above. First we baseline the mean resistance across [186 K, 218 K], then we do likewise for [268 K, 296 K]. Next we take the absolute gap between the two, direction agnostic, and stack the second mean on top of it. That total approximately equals 2.076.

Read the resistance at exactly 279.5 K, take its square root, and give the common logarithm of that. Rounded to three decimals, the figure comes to 0.143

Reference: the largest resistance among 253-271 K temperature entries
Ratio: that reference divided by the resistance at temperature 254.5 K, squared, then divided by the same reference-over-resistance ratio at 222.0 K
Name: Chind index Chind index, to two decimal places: 1.30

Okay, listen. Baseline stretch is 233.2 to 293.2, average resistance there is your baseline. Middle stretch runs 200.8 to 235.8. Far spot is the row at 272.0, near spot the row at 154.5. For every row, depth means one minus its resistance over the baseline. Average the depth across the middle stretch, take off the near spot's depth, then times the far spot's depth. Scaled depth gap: 0.046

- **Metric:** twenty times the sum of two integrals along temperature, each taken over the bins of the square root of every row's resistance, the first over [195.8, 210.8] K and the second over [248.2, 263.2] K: 808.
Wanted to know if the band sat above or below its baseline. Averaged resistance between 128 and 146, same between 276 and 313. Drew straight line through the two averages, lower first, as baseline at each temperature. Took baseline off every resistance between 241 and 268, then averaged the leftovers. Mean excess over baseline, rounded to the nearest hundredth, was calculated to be -0.36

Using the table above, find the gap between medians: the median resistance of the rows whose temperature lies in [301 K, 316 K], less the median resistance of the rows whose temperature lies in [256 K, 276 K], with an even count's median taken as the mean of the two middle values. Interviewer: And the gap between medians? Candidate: 0.3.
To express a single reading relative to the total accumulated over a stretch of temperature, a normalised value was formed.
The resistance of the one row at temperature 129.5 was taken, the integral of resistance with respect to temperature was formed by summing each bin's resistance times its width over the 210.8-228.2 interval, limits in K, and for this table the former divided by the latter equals 0.054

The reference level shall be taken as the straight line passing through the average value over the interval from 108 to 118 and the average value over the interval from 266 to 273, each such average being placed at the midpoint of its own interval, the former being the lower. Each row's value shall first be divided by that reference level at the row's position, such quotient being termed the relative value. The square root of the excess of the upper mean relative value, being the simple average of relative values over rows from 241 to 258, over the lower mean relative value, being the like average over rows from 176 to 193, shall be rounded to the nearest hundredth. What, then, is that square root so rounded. 0.51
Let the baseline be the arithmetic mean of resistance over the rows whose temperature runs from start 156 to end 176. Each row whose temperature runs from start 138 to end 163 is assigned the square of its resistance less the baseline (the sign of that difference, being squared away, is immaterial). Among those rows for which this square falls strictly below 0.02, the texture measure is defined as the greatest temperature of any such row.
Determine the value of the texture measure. 162.0 K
